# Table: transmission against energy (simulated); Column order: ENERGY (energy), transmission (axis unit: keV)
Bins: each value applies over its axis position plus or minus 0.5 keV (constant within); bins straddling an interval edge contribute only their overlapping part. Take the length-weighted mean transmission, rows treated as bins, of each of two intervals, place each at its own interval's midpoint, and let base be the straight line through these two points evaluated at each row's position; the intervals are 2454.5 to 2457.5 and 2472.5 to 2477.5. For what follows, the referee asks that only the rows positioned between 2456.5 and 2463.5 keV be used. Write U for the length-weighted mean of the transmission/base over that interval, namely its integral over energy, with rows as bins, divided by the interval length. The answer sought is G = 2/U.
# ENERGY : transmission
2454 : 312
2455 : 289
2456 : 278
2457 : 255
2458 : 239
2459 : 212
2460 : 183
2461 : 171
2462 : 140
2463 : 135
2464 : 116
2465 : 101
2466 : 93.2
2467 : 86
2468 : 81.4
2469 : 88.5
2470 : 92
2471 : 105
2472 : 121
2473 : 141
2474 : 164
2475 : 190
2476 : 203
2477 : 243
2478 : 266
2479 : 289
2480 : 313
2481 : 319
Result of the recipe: 2.7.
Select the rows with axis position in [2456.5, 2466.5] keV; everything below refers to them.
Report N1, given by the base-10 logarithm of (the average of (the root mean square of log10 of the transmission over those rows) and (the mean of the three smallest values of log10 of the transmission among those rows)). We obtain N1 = 0.32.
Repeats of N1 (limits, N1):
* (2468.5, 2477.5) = 0.32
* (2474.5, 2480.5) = 0.37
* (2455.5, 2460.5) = 0.37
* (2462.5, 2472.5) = 0.29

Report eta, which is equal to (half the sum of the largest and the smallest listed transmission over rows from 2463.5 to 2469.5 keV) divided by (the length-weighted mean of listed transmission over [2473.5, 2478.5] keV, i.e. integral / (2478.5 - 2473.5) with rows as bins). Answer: 0.5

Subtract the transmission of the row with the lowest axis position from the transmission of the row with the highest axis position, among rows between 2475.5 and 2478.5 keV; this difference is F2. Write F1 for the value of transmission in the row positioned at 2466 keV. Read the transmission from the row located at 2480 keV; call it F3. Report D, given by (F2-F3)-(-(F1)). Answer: -157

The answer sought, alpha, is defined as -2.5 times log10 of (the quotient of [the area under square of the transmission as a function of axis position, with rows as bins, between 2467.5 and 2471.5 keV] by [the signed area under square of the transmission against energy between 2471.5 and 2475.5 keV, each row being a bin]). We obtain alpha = 1.1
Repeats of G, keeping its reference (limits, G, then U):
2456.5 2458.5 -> 2.2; 0.9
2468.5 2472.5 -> 4.1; 0.5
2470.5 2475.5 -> 2.7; 0.7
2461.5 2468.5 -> 4.4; 0.5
